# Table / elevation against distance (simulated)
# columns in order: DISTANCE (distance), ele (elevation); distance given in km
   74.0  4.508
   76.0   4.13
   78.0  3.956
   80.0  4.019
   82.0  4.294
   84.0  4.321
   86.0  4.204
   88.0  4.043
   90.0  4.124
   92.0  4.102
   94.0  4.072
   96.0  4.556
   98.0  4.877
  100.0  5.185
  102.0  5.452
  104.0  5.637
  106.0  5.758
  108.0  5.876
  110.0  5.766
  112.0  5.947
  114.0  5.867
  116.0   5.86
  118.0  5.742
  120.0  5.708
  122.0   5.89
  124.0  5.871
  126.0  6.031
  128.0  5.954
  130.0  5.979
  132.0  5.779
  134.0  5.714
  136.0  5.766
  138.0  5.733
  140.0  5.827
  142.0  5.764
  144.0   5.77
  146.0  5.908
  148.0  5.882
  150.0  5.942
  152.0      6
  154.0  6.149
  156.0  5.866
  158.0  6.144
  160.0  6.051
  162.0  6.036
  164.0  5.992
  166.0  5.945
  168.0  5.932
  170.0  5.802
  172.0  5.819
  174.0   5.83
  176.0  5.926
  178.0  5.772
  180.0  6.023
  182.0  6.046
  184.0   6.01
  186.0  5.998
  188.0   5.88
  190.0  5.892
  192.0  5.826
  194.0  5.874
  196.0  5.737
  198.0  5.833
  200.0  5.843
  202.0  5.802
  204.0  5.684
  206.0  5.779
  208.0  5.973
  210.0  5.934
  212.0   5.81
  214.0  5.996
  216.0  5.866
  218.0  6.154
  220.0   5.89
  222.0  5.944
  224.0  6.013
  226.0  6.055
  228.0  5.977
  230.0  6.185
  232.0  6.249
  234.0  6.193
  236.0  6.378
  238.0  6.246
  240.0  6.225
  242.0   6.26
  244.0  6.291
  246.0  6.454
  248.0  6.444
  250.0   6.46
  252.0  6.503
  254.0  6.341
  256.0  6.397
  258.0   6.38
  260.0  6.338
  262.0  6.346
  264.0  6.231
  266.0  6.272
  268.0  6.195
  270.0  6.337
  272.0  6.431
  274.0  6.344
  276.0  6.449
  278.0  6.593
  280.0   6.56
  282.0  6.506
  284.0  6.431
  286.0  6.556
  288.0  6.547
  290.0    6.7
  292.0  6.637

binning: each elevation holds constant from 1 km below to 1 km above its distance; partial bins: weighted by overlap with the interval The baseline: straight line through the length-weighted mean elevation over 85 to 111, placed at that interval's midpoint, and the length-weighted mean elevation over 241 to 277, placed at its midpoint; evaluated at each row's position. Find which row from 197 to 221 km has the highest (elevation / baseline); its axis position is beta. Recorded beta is 218.0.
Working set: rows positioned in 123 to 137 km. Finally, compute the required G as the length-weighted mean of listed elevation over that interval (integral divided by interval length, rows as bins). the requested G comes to 5.9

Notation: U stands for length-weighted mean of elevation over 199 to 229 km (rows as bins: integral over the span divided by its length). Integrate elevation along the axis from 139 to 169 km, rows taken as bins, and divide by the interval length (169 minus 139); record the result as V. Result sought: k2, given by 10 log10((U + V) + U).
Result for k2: 12.5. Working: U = 5.91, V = 5.95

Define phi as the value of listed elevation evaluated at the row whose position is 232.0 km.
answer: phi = 6.249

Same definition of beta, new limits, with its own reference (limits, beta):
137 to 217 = 154.0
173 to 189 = 182.0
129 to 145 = 130.0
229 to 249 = 236.0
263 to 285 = 278.0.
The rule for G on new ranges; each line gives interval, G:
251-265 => 6.4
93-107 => 5.1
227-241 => 6.2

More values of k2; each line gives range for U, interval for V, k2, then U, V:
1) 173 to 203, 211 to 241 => 12.5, 5.89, 6.08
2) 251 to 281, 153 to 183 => 12.7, 6.38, 5.96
